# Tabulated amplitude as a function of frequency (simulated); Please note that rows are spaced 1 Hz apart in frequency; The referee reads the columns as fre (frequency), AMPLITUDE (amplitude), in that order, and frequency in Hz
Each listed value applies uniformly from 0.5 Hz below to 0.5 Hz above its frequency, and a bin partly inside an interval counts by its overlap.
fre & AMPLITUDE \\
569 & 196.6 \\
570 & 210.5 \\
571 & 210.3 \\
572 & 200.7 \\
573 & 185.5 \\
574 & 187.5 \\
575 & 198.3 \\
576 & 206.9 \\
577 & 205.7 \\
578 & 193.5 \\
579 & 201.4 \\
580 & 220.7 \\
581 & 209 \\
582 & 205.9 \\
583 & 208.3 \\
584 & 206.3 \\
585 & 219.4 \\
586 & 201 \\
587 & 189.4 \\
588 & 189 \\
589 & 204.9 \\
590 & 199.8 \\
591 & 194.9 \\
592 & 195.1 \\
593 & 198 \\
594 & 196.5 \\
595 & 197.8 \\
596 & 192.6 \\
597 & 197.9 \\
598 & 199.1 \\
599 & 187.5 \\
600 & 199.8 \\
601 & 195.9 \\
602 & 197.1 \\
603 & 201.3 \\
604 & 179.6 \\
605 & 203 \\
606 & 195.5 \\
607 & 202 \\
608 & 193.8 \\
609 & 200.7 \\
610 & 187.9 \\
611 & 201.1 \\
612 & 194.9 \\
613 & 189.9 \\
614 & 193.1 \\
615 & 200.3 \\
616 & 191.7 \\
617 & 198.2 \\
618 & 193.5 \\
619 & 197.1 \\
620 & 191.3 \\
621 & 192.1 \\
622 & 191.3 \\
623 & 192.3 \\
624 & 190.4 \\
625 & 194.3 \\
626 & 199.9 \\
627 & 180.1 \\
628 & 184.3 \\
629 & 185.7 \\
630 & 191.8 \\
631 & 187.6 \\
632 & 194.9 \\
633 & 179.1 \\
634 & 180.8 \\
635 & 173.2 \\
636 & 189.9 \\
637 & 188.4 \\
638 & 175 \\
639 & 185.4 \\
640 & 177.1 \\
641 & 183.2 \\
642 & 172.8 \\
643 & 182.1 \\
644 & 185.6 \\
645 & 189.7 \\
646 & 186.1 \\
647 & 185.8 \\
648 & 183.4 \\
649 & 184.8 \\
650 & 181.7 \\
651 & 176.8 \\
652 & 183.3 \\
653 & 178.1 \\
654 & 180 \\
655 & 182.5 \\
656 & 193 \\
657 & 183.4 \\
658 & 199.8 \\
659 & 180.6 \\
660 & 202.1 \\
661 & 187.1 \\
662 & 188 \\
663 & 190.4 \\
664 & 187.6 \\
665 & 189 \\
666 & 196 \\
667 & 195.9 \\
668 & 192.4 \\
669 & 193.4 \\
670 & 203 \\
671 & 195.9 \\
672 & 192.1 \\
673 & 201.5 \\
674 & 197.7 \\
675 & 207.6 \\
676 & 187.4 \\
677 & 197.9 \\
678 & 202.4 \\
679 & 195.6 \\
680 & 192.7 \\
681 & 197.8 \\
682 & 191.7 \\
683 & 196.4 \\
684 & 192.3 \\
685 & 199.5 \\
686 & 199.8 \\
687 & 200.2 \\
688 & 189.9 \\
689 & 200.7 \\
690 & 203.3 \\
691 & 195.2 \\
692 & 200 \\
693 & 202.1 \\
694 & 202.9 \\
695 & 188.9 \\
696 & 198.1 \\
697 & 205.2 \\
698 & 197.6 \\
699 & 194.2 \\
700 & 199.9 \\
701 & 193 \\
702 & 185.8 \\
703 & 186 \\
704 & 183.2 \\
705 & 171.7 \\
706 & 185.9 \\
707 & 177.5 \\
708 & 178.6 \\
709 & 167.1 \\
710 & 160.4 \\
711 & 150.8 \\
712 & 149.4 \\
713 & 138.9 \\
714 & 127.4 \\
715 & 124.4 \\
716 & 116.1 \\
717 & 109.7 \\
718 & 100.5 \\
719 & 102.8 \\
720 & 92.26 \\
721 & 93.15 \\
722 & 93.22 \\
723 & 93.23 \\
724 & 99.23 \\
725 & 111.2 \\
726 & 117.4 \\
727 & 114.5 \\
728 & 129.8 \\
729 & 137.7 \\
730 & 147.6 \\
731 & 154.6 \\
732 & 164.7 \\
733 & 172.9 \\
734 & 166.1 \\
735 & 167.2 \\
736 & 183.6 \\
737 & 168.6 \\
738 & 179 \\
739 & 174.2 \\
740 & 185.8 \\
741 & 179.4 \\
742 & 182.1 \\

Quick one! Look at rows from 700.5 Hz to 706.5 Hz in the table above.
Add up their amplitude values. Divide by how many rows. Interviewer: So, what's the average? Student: 184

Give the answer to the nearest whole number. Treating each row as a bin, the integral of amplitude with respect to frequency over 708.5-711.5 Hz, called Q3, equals 478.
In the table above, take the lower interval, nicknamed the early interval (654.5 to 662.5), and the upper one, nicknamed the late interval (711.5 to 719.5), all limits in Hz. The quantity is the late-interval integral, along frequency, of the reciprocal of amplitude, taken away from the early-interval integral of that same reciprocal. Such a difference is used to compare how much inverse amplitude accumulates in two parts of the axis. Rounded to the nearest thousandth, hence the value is -0.025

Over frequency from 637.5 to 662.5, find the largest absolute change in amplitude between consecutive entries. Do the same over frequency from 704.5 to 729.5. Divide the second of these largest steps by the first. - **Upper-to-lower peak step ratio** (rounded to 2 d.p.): 0.71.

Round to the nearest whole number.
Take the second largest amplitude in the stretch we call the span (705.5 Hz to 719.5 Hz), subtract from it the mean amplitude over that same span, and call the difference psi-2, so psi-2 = 36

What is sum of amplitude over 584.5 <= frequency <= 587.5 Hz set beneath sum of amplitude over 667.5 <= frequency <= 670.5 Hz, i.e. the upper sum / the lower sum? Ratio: 1.0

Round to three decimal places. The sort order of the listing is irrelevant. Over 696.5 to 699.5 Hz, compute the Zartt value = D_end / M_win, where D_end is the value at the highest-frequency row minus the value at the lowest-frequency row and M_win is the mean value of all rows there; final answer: -0.055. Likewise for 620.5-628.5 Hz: -0.041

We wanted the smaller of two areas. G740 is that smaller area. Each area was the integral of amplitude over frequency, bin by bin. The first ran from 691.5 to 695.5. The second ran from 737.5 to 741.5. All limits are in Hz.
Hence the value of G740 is 718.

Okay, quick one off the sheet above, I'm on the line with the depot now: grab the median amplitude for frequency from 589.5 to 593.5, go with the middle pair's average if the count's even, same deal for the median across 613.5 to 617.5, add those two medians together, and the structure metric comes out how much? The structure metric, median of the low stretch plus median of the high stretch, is 392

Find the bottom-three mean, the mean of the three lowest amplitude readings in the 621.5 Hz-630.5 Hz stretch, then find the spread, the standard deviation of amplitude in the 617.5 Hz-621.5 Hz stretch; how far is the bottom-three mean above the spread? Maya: 181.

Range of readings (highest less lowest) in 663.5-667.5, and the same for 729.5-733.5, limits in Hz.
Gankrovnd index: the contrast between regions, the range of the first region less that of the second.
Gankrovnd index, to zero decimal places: -17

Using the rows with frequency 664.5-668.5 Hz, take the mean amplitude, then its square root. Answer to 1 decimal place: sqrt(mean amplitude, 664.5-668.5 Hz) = 13.9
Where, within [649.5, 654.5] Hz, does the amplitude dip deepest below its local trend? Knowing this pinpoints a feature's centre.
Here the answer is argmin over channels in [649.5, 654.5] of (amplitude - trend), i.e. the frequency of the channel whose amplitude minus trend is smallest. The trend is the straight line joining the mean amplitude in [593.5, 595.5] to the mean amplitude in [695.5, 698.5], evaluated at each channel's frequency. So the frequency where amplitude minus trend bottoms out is 651 Hz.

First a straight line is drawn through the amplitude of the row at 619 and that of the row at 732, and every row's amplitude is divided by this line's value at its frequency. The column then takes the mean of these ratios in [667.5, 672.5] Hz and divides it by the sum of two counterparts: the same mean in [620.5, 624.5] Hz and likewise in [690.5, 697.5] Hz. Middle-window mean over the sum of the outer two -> 0.508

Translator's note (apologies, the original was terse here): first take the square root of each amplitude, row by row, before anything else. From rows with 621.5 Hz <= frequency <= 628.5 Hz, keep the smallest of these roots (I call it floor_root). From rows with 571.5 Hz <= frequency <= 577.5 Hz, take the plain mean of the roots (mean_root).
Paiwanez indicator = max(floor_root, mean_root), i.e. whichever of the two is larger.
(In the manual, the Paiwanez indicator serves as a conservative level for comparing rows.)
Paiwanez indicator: 14.0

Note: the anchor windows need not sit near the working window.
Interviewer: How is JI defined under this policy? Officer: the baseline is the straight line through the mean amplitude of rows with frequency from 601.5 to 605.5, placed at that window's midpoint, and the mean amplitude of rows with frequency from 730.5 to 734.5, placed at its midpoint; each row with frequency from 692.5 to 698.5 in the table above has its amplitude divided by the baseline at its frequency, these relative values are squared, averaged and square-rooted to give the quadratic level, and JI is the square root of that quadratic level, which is 1.07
